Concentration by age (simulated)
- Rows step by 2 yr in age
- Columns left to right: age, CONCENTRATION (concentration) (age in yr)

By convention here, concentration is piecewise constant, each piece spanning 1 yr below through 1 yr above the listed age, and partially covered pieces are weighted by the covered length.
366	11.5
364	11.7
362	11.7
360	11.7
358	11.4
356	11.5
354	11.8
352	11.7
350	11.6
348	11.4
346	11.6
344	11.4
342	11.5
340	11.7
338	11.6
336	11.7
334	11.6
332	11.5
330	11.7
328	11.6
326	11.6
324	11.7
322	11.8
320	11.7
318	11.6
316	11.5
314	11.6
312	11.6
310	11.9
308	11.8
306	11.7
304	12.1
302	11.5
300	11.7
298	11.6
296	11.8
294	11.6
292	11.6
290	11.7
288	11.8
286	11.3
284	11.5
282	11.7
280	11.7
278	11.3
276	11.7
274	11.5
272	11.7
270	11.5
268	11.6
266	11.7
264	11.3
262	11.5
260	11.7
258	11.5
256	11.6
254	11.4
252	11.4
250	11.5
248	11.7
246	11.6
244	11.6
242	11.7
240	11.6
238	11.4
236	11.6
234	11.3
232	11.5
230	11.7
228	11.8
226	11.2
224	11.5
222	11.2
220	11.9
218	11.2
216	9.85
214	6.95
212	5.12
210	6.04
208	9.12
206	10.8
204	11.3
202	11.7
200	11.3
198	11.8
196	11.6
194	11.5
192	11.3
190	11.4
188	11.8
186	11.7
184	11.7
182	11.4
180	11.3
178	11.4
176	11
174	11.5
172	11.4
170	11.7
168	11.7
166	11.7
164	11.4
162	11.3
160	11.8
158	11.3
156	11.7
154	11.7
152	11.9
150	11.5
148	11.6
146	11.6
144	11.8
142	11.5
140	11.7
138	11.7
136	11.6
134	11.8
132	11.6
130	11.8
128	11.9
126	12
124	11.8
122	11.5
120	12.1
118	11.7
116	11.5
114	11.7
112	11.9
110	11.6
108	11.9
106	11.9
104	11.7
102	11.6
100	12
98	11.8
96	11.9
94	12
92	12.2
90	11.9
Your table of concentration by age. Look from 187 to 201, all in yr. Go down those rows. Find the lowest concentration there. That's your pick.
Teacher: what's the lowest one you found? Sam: 11.3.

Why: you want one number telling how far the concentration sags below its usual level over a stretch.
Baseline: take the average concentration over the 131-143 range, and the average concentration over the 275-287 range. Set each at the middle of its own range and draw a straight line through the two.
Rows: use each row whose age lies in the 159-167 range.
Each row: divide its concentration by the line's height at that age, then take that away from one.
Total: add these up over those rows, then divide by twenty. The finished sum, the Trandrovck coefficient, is 0.0014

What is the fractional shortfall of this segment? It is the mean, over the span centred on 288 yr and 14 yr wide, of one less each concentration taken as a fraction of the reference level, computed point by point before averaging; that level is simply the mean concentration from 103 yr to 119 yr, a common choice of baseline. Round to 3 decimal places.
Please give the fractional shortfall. 0.012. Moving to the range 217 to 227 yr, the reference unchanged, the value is 0.029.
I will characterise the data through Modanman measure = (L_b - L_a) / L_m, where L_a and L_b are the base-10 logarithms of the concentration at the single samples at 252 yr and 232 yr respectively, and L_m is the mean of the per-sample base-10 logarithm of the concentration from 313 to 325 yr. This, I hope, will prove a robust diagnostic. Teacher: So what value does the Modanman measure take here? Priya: 0.004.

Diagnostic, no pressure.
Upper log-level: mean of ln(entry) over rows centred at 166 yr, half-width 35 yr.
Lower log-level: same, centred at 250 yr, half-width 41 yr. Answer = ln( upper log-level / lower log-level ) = 0.022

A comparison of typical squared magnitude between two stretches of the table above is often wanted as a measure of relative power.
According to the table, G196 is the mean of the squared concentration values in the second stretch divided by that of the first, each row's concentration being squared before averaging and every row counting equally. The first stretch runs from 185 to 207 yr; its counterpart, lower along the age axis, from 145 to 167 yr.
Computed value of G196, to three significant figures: 1.02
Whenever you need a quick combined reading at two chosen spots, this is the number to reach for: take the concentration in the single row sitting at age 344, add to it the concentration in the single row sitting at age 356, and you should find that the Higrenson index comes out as 22.90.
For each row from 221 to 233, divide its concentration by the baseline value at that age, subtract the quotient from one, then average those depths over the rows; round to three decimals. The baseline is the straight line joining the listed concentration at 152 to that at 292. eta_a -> 0.022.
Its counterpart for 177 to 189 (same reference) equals 0.024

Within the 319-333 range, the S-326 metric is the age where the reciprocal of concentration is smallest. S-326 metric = 322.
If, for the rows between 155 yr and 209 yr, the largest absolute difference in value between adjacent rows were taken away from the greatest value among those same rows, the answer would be 10.1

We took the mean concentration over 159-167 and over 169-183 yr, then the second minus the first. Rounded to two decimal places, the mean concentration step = -0.16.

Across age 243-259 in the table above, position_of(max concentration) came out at 248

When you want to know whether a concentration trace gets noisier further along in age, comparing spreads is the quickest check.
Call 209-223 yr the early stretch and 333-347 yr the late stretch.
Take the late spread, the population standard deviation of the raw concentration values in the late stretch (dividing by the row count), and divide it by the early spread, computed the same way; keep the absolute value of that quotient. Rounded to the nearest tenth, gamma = 0.0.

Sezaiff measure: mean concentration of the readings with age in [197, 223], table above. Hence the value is 9.9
